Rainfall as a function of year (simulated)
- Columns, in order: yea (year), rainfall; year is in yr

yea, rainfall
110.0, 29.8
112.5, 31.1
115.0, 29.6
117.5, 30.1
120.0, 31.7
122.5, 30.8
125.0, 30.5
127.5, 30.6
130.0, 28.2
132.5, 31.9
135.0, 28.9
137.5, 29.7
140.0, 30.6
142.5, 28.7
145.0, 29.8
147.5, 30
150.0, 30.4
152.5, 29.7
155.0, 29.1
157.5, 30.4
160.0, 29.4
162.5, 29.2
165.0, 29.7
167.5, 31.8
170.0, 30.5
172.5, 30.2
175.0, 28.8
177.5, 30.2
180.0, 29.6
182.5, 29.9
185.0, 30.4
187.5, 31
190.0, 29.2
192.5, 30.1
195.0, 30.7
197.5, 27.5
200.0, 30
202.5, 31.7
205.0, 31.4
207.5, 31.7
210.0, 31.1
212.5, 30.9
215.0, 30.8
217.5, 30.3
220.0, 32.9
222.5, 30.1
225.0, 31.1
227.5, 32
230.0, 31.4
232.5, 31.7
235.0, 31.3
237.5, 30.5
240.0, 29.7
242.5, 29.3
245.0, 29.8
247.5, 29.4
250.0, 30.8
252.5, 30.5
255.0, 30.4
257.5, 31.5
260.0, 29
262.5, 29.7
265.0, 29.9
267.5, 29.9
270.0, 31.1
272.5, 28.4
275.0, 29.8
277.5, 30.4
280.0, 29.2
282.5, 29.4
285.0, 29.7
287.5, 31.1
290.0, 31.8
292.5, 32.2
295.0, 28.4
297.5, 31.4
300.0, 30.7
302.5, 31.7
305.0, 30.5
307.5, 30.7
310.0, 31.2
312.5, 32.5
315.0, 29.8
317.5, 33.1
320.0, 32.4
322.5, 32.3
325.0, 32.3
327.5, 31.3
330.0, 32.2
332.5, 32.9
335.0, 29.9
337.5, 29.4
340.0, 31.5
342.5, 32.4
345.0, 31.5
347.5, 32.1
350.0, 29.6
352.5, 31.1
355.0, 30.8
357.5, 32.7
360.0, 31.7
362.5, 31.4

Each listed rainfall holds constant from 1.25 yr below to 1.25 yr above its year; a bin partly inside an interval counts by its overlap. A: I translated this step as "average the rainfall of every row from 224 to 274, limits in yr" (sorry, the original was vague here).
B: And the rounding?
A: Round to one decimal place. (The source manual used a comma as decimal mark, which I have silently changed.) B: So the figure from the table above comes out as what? 30.4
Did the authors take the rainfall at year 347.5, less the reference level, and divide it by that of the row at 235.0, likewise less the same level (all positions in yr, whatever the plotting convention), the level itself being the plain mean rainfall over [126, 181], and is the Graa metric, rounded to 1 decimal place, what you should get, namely 1.6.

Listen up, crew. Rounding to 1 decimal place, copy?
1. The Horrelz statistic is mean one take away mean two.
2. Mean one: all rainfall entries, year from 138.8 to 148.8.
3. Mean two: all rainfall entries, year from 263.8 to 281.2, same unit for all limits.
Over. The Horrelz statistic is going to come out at 0.0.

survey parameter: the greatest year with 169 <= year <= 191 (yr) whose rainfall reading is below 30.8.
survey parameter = 190.0 yr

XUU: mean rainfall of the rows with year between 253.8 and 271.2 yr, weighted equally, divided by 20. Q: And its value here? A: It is 1.511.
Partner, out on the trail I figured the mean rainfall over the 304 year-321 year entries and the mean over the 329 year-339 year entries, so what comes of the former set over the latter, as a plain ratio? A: 1.01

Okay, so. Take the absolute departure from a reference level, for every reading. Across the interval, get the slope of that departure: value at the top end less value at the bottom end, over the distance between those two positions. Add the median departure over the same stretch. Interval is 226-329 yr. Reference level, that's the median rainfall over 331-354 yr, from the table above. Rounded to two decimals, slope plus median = 1.00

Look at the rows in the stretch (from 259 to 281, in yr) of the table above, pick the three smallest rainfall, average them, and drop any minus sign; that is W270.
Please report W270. 28.9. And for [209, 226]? 30.4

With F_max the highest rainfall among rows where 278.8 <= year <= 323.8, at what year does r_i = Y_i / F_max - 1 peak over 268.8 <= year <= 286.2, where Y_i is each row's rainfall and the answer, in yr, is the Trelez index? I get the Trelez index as 270.0 yr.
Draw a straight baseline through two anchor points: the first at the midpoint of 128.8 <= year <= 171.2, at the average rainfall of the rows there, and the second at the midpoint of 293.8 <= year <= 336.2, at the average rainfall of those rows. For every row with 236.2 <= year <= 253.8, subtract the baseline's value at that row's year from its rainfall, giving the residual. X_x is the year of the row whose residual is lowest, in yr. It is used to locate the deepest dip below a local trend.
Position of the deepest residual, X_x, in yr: 242.5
